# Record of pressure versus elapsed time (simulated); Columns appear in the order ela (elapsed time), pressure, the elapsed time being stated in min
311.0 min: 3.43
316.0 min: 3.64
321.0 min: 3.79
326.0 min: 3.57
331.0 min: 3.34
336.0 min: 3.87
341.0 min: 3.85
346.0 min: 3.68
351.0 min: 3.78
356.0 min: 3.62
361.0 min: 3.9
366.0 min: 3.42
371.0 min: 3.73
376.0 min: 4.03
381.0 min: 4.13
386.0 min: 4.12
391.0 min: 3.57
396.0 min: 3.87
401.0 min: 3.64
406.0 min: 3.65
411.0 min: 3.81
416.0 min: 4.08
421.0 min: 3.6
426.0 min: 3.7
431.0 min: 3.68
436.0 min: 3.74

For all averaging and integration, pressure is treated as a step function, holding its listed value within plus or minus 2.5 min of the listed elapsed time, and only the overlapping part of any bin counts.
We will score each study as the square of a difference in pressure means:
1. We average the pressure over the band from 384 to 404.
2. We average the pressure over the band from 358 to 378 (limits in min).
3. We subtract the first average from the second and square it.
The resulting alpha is 0.001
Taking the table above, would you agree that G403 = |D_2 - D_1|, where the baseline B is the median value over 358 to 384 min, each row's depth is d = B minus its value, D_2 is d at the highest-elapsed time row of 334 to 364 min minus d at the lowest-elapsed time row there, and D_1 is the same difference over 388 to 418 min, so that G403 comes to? 0.48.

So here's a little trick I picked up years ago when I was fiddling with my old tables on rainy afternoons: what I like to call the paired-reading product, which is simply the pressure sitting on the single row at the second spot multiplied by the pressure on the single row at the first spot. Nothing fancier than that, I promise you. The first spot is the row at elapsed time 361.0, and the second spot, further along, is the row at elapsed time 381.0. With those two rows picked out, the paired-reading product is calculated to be 16.1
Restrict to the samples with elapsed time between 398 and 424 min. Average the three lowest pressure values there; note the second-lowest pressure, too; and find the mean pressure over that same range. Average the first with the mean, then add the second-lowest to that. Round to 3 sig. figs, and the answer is 7.33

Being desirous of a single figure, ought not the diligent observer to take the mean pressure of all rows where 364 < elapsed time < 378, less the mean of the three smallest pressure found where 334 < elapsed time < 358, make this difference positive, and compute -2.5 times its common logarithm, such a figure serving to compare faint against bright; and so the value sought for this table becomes 3.7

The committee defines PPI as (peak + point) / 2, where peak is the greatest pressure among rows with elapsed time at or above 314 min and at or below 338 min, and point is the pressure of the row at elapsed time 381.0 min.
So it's 4.00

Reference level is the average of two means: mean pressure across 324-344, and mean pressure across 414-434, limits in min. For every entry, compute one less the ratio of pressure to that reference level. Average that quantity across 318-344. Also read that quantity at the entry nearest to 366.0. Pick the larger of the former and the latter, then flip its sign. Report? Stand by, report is -0.078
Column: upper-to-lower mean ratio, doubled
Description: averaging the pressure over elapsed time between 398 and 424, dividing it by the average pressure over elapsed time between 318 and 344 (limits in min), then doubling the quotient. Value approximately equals 2.04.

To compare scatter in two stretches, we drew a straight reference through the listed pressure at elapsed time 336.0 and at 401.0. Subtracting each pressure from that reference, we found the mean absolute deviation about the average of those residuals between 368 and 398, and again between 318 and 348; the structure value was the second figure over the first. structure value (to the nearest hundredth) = 0.92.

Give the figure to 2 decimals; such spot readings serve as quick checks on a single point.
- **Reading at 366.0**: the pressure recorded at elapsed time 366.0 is 3.42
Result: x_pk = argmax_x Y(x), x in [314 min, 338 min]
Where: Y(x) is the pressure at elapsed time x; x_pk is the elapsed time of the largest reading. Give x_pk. 336.0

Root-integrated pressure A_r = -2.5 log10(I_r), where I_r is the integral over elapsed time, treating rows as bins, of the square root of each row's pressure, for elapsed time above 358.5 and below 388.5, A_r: -4.43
